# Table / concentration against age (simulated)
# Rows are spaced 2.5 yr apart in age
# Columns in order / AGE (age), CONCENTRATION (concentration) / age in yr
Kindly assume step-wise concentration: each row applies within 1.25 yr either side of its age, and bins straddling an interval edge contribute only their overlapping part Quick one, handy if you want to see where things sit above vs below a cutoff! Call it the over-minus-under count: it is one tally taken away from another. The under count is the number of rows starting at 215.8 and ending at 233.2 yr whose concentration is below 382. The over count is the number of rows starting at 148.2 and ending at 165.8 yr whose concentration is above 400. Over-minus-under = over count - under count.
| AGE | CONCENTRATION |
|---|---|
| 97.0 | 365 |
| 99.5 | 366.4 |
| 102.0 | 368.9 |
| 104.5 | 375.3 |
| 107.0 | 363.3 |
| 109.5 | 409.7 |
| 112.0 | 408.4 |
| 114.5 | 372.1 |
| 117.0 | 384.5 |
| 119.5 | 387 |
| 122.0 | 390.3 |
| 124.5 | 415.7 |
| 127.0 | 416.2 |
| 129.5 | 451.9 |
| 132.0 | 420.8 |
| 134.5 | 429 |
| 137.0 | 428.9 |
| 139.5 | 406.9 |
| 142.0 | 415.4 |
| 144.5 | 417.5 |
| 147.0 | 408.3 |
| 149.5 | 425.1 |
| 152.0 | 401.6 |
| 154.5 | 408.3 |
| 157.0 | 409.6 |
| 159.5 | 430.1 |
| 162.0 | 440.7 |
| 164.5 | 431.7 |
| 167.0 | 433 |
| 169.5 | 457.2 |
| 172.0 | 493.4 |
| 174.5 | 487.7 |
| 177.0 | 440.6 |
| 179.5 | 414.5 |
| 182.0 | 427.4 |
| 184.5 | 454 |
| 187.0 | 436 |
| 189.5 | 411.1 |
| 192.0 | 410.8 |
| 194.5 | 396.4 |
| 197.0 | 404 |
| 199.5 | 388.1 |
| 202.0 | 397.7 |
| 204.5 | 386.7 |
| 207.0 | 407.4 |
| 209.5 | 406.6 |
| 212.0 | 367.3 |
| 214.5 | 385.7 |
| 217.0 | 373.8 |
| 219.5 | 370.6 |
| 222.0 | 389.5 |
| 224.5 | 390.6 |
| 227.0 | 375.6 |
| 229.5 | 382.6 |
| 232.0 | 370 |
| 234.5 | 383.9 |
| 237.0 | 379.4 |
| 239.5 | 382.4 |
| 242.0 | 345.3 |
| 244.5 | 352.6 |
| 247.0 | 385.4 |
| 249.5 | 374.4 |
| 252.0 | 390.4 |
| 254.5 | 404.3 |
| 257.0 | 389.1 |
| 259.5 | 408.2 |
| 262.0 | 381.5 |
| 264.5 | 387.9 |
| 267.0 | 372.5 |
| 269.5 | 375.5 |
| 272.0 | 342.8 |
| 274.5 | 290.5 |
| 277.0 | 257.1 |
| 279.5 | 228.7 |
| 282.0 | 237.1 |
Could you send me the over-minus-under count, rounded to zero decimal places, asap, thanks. 3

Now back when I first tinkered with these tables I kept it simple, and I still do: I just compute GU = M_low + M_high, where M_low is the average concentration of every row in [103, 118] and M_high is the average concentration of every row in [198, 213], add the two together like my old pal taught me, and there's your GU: 778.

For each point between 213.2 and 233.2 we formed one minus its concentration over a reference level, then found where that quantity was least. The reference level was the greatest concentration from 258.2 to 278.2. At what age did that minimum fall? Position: 224.5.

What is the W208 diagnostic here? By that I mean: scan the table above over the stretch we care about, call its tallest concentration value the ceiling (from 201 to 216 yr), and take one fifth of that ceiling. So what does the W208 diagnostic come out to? 81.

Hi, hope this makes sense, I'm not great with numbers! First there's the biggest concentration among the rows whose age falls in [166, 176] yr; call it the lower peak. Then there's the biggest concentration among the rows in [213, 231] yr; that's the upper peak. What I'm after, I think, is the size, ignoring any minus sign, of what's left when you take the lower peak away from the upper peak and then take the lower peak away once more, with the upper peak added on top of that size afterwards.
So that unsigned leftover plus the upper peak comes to 987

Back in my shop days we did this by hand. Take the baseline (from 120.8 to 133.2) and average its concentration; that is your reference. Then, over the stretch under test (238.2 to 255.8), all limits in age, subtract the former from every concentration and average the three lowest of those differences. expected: -62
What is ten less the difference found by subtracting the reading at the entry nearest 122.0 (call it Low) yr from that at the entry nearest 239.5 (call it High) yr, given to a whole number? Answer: 18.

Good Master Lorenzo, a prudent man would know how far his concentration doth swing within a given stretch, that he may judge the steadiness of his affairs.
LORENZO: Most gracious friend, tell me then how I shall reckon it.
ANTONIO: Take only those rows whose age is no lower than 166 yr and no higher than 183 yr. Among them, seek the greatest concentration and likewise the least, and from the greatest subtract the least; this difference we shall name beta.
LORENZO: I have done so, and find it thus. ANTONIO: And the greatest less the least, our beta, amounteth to 79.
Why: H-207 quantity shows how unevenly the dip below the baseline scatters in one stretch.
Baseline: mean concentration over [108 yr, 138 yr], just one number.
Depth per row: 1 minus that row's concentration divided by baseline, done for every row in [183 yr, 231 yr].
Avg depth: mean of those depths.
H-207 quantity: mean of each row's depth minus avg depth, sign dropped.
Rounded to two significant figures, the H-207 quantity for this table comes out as 0.040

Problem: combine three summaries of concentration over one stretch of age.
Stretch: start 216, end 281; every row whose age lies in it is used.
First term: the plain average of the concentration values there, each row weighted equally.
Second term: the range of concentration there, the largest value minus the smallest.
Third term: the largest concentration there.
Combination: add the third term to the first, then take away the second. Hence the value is 593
